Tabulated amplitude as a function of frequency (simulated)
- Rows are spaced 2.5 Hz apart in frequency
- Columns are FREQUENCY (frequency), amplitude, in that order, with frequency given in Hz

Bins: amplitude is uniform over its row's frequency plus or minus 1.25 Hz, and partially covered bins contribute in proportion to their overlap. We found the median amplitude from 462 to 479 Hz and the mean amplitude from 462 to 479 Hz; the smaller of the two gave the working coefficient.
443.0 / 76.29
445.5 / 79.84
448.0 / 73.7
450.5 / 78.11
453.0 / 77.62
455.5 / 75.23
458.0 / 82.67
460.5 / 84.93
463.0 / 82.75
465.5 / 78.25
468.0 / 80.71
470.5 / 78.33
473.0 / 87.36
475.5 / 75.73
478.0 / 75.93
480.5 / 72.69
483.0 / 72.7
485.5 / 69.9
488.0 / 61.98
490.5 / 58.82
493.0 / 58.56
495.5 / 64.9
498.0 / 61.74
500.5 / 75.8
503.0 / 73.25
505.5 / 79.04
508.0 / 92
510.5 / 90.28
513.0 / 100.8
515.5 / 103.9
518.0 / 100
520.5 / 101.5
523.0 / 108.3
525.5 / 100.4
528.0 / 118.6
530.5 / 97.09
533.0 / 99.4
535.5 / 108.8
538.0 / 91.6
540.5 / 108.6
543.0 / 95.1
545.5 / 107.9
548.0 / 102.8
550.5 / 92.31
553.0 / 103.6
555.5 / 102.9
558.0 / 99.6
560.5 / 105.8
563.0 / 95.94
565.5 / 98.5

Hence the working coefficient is 78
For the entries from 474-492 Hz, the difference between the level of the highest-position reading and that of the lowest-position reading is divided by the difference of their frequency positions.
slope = -1.1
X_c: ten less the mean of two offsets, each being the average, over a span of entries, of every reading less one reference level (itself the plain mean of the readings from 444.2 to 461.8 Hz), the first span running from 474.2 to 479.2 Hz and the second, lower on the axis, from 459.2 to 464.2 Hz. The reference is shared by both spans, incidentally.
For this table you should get 9.0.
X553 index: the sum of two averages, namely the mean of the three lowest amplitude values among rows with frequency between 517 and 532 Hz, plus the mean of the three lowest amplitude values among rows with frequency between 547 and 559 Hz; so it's 197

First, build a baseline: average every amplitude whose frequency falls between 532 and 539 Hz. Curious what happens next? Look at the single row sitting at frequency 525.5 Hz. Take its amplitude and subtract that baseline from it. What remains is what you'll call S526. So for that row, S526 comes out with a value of 0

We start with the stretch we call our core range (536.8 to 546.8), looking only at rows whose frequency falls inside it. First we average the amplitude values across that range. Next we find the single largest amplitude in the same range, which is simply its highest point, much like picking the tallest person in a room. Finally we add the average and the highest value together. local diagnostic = 209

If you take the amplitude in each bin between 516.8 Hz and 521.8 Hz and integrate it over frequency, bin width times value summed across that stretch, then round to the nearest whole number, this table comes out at 504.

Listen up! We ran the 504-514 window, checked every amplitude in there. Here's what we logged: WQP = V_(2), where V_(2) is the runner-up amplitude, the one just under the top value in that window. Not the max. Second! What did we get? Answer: 92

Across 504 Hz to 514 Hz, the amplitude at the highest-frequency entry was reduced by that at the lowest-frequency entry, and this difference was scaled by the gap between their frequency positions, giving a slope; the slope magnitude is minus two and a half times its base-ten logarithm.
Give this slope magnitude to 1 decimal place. -1.2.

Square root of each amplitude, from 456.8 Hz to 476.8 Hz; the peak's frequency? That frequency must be 473.0 Hz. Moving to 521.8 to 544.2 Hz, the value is 528.0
